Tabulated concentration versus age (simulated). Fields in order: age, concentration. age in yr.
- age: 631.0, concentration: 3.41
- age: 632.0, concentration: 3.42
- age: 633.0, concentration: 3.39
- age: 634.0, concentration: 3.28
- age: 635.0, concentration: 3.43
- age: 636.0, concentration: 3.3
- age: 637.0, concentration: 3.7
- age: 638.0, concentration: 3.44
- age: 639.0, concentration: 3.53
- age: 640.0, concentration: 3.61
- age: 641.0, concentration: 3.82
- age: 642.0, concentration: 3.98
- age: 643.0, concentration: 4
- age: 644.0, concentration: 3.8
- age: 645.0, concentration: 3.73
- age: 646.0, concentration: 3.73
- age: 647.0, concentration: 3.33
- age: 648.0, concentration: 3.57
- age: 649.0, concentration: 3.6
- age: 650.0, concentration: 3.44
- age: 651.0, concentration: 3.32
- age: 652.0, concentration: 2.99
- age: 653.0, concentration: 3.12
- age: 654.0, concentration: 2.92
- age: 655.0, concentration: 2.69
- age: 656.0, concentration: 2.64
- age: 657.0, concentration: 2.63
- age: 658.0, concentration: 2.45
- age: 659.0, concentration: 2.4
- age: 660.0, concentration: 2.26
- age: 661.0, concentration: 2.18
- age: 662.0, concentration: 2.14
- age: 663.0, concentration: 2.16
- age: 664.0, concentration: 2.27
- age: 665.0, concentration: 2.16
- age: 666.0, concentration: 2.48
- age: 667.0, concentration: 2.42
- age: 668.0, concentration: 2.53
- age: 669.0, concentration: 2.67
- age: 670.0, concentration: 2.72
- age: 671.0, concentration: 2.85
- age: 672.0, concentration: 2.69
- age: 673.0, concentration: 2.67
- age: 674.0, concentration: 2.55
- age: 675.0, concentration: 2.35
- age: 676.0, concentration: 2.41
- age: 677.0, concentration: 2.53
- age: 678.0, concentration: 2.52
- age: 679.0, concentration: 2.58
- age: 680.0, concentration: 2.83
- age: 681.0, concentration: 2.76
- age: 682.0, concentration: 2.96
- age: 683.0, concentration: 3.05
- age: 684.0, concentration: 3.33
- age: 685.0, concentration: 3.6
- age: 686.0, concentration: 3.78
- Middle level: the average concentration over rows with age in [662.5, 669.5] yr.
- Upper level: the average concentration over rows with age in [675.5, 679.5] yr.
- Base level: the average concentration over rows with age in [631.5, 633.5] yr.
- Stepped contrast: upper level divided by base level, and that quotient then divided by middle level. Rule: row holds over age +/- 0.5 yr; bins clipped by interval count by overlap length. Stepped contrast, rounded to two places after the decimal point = 0.31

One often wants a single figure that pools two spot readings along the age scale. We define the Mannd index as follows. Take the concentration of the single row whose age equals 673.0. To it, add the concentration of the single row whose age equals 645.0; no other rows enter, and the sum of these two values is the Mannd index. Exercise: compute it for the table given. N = 6.4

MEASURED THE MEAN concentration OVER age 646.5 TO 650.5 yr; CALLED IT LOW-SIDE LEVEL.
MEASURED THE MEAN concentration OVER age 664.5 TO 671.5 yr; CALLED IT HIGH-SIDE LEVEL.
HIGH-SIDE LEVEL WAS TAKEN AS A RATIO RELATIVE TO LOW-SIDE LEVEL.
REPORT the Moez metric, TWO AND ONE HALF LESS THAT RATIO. 1.77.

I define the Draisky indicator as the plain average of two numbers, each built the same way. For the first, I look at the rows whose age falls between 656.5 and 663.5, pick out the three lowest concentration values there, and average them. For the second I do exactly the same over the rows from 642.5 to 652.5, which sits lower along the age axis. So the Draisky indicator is 2.69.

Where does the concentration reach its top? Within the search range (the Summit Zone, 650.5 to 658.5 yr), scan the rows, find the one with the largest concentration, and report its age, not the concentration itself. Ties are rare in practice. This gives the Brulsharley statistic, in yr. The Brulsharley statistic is 651.0 yr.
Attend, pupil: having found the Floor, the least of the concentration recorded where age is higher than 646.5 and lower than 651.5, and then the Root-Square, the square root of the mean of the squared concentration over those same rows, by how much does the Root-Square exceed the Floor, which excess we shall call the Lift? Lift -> 0.13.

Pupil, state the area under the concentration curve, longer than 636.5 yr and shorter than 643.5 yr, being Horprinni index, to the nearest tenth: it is 26.1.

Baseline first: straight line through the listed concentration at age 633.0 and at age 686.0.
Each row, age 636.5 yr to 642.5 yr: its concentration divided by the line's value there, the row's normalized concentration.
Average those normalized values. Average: 1.07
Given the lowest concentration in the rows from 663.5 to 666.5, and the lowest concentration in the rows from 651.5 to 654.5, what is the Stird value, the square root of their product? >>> 2.5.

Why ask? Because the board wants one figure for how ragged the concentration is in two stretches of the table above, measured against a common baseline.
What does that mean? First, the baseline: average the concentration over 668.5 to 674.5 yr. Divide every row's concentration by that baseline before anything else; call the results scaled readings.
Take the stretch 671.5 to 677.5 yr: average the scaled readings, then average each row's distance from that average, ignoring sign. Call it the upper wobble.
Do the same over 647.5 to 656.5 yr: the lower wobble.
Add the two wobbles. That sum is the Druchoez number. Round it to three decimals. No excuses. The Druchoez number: 0.150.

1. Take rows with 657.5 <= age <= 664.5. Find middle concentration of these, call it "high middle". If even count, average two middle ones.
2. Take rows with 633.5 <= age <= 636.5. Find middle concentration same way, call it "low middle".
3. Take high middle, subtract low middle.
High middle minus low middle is -1.0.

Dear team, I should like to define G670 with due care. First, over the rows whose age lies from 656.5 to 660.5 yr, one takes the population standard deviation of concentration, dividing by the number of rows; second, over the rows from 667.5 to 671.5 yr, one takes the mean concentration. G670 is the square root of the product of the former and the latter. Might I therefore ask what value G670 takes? 0.60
